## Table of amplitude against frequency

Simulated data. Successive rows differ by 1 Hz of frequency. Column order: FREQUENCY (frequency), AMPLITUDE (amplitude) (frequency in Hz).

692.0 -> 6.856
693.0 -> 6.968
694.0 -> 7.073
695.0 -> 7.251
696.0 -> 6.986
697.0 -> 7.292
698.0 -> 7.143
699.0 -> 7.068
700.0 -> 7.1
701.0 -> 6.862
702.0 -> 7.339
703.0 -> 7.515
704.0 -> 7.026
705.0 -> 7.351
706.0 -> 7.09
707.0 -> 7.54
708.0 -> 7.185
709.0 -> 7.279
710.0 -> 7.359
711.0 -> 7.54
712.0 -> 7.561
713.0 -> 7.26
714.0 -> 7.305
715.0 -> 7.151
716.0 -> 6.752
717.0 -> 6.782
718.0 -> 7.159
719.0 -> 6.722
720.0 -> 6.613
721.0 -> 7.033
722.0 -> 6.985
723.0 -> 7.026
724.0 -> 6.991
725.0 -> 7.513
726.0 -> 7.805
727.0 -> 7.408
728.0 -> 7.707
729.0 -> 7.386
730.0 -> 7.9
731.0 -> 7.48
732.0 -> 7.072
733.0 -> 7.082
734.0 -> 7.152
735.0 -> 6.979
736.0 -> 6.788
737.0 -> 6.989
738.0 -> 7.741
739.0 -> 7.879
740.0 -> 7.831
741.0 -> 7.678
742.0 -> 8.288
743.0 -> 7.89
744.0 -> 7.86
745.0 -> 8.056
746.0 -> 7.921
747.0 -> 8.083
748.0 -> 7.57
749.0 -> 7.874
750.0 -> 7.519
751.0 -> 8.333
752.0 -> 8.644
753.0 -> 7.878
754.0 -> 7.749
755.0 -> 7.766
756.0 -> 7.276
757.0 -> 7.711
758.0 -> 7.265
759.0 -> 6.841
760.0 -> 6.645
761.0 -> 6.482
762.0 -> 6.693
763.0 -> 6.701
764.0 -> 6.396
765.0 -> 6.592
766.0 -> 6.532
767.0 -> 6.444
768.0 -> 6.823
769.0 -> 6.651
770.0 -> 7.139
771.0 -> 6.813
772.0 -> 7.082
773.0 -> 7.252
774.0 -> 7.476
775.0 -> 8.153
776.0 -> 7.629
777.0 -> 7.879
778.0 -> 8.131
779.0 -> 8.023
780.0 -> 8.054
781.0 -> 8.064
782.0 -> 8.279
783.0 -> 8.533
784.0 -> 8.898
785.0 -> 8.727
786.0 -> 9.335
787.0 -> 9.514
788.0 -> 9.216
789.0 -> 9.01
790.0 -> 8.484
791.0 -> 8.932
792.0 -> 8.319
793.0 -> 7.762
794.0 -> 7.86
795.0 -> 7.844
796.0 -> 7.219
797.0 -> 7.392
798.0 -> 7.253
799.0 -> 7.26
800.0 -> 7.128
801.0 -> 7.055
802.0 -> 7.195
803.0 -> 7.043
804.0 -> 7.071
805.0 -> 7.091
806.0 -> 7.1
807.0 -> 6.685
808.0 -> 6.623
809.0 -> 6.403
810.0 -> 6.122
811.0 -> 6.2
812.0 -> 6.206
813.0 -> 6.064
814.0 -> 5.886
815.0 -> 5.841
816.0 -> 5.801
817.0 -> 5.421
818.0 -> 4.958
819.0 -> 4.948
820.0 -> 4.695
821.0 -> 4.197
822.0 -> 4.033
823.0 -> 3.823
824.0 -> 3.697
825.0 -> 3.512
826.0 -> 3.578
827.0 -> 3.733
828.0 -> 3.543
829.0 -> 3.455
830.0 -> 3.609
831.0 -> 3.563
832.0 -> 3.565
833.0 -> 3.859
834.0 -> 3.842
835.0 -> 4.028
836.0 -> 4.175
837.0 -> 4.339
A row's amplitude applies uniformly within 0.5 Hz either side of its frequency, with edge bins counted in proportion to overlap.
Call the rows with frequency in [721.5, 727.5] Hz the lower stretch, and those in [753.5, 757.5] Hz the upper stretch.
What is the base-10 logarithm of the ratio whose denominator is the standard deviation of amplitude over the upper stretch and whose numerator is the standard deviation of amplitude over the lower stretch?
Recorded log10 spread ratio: 0.2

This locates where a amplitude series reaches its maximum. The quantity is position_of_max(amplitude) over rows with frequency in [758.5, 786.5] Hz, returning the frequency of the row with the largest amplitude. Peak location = 786.0 Hz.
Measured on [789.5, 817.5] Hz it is 791.0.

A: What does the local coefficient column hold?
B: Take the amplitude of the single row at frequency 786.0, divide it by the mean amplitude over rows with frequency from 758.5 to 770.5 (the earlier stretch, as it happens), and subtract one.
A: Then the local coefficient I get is 0.40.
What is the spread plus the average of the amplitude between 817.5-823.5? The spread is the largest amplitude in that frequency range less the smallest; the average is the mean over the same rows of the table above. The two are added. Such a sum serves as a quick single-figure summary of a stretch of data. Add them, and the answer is 5.6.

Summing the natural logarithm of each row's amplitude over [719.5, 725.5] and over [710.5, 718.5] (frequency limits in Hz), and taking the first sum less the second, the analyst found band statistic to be -4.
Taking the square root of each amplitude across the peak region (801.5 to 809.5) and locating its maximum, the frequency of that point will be 802.0 Hz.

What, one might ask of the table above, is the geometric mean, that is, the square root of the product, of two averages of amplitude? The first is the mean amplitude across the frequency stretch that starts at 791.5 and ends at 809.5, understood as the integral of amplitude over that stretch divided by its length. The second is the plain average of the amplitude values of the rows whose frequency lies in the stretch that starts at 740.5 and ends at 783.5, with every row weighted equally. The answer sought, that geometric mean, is 7.4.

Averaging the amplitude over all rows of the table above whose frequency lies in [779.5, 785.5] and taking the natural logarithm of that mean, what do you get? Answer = 2.13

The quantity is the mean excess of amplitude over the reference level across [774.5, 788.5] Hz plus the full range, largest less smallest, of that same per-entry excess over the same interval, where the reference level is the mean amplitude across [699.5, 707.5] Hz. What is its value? 3.1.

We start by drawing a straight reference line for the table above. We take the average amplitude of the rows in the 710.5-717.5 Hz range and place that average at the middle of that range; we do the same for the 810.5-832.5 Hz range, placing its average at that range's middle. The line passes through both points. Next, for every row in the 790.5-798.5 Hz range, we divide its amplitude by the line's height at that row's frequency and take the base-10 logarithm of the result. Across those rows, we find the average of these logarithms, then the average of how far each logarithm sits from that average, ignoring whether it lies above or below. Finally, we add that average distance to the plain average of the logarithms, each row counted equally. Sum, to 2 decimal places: 0.19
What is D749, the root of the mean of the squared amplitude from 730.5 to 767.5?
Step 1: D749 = 7.4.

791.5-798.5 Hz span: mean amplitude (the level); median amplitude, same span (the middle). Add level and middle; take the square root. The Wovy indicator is 3.9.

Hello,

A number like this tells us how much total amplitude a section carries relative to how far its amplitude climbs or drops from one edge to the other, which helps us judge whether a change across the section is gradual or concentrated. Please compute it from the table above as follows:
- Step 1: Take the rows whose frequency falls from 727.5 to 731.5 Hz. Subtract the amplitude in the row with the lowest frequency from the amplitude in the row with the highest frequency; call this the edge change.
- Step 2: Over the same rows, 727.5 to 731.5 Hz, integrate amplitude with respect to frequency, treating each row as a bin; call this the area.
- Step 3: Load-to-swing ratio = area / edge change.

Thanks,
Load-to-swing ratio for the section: -134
